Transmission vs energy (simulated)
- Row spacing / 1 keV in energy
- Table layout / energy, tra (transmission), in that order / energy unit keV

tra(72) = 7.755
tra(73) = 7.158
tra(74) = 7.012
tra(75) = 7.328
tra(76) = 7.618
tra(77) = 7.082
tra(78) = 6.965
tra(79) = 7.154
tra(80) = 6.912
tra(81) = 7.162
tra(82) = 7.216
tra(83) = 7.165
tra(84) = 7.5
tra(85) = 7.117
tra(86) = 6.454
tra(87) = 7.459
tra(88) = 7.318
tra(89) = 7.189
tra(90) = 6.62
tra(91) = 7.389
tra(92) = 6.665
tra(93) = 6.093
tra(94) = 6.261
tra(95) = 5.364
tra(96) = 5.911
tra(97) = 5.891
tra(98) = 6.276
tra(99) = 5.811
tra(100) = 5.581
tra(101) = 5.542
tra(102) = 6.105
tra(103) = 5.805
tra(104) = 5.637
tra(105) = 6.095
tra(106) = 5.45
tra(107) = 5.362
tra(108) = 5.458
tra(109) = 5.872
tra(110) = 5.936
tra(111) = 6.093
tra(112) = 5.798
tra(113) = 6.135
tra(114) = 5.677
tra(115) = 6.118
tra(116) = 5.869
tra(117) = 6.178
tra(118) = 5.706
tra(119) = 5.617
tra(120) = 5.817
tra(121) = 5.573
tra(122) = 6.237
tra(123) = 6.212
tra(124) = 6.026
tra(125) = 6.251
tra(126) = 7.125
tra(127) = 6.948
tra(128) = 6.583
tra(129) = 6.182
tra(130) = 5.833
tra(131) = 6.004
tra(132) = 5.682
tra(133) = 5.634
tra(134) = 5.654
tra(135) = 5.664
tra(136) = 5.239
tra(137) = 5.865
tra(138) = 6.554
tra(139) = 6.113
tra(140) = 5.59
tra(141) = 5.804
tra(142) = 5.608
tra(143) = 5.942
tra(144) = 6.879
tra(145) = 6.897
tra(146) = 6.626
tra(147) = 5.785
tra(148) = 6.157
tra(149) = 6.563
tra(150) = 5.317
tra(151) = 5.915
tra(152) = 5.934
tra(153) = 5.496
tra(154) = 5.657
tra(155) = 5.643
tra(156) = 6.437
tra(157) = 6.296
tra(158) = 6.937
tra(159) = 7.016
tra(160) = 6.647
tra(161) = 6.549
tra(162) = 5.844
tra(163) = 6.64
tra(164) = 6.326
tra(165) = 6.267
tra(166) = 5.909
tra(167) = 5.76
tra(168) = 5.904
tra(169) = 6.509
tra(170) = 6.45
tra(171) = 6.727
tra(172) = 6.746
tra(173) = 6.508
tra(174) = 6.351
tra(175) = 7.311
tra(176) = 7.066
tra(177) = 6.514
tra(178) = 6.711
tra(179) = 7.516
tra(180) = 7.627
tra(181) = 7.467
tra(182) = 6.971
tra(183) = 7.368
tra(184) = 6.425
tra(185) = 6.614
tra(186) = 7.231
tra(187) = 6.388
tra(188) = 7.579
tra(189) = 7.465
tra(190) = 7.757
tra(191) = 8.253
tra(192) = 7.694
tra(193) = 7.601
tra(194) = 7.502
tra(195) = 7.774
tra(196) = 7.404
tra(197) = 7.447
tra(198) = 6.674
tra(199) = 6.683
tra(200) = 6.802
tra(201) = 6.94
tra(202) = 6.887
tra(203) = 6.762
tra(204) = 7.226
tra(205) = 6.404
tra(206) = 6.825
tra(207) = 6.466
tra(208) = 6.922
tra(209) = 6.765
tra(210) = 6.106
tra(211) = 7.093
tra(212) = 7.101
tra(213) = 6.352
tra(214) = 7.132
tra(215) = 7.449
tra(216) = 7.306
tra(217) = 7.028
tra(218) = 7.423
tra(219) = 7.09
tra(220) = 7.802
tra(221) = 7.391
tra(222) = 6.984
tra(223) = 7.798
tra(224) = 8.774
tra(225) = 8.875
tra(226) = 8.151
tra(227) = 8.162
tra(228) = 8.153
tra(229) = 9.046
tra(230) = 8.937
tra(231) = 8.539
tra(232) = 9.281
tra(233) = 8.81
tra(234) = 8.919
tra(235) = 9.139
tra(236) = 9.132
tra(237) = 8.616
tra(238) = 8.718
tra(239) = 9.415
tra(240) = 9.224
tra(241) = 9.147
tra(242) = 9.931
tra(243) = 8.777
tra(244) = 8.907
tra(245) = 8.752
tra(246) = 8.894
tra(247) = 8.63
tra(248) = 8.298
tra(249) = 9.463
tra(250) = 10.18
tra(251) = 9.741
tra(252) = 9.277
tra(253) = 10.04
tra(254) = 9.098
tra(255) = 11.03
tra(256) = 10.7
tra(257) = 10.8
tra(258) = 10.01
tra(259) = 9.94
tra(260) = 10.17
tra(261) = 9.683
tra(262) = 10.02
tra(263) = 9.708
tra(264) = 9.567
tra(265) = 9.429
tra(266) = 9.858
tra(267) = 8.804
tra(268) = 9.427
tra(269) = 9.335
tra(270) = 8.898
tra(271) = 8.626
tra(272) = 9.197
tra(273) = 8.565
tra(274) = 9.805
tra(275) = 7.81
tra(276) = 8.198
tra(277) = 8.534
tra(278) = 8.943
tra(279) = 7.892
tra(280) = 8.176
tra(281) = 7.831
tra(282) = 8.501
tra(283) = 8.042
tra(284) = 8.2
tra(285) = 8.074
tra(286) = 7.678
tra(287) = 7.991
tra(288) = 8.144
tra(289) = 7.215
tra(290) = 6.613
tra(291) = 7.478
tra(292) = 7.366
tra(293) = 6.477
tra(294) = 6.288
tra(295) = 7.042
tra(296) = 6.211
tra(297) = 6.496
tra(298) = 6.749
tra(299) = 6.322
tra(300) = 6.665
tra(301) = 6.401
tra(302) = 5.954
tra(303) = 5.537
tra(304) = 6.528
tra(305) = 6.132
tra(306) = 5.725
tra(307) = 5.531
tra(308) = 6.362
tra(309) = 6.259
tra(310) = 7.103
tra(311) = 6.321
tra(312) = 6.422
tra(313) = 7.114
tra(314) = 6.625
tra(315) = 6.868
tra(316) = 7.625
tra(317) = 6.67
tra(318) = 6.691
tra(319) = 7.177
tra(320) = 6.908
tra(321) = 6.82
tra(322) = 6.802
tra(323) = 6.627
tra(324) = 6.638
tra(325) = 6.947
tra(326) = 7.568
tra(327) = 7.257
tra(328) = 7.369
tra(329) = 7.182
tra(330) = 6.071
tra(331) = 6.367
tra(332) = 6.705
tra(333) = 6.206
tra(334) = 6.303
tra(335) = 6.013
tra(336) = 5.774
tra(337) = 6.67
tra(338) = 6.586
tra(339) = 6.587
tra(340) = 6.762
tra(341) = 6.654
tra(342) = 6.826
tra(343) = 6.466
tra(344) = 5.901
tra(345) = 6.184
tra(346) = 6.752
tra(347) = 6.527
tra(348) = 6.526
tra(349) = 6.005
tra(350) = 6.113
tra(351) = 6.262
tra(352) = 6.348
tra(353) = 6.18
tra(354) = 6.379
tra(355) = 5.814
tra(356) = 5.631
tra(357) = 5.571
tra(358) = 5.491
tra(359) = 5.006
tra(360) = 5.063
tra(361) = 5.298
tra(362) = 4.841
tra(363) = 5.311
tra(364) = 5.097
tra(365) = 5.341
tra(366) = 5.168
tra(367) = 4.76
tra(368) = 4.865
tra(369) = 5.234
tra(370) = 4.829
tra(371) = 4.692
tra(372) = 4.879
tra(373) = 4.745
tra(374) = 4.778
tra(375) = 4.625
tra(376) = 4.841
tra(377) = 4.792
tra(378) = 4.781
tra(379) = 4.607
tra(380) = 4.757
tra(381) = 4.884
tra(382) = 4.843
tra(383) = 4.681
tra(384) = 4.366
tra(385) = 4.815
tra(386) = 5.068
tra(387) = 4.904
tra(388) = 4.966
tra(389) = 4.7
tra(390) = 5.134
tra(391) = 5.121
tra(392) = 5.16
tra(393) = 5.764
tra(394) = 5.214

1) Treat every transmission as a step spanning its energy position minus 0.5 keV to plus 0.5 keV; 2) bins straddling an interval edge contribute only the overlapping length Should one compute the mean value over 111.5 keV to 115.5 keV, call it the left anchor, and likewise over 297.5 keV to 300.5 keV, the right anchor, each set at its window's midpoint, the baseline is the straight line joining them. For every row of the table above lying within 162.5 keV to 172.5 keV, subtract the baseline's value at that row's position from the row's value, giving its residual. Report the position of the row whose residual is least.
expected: 167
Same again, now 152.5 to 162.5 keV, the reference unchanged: 153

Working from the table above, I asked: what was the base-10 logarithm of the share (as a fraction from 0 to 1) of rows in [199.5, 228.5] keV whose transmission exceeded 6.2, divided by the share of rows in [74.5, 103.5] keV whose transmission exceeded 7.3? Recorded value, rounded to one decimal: 0.7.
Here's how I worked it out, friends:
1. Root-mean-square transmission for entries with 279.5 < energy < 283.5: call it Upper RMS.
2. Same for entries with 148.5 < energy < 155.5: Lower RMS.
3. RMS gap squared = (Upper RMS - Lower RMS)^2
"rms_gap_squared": 5.5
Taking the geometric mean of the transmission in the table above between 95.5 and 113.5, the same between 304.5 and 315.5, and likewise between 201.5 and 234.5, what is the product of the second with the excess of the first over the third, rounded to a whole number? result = -11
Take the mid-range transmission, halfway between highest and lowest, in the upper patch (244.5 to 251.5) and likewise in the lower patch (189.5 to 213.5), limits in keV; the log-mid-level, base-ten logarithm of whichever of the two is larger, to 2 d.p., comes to 0.97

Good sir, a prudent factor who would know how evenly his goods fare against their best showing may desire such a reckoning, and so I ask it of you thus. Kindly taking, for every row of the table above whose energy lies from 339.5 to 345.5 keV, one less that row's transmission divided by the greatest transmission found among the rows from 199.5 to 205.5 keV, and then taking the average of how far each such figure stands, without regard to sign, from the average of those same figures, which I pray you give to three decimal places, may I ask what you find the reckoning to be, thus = 0.039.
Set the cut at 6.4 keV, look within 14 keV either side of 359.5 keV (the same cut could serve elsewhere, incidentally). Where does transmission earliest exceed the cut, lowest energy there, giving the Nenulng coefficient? 346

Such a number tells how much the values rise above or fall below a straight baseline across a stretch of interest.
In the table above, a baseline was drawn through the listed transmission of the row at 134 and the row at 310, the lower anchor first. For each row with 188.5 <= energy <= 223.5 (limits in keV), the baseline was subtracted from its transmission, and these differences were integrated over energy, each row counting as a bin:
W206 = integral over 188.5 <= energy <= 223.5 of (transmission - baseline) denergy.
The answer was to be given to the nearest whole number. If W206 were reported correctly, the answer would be 32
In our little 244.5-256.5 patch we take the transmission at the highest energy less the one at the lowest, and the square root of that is 1.4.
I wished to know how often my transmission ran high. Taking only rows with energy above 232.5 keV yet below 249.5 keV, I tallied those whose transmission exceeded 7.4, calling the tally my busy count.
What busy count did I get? 17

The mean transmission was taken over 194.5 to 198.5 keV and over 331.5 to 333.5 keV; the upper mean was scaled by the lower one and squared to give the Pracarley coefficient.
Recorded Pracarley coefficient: 0.78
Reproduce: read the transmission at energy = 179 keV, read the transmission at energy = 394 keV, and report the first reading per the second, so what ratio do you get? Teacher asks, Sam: 1.4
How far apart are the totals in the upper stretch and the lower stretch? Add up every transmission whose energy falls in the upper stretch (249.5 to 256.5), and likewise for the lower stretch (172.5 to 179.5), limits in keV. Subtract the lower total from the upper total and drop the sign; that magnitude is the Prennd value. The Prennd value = 22.1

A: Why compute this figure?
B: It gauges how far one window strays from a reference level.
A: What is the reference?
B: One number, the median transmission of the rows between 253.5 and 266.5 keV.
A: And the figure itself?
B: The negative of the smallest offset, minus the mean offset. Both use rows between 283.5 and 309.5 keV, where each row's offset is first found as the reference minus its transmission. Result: -4.9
